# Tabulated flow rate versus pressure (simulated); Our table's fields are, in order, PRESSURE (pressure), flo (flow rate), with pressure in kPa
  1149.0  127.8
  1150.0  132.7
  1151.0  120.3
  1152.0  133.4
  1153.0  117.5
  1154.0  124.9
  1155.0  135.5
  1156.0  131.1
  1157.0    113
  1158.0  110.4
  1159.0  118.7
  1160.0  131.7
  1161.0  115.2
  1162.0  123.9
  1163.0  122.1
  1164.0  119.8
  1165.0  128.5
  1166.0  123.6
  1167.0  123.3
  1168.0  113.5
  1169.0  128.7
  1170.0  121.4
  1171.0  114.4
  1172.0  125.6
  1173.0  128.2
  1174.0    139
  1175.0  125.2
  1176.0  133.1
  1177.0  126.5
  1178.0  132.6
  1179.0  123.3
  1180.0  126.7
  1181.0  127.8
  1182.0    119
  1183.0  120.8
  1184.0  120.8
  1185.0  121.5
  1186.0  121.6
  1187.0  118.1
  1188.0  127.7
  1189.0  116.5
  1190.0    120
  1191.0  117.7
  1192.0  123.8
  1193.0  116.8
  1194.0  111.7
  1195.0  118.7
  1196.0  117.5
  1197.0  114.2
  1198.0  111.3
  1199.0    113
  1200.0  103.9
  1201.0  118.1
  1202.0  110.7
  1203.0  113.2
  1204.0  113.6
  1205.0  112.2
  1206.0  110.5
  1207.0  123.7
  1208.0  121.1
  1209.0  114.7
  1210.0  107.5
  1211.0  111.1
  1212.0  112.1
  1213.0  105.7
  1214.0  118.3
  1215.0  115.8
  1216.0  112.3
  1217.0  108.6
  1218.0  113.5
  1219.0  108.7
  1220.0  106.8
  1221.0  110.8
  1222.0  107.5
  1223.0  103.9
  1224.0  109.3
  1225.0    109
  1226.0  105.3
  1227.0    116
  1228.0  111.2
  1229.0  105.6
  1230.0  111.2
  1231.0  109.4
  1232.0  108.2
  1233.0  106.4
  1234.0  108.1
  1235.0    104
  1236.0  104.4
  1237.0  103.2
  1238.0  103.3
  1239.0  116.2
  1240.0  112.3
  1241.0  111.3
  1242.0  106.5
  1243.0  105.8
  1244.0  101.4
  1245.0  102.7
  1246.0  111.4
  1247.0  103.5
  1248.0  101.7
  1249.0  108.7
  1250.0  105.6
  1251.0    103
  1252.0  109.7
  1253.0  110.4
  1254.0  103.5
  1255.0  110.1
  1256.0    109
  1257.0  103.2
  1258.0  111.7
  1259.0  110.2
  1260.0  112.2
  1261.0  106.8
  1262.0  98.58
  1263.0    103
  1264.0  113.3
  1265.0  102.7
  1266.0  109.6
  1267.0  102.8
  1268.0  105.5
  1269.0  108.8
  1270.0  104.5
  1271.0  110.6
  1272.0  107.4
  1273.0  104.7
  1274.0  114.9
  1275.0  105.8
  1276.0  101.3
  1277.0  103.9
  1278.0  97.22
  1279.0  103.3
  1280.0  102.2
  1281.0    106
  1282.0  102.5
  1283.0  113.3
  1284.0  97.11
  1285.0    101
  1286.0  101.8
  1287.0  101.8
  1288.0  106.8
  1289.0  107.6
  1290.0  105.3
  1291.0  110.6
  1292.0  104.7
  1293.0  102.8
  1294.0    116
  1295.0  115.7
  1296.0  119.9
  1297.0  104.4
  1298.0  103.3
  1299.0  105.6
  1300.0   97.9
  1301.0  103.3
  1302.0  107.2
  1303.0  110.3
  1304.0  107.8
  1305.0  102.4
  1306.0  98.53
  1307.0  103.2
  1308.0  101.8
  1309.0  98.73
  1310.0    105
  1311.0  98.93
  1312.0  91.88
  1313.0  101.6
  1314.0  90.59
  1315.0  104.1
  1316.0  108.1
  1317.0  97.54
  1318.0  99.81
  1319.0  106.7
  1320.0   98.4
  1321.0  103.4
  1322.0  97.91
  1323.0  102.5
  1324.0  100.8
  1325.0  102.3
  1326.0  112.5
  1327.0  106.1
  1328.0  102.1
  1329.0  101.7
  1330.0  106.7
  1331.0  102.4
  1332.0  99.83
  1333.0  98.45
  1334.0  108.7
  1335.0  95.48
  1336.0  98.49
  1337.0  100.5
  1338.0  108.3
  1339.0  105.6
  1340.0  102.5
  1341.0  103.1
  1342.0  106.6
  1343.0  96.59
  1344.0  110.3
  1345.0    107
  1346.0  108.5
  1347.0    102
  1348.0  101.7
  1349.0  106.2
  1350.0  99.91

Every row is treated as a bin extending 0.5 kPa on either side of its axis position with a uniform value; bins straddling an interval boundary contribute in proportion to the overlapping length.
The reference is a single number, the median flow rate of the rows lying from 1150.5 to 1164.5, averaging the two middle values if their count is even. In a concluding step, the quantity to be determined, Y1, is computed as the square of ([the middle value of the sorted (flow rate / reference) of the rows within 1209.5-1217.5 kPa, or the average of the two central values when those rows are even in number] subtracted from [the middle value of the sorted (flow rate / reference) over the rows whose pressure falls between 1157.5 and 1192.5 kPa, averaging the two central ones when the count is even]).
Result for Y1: 0.0093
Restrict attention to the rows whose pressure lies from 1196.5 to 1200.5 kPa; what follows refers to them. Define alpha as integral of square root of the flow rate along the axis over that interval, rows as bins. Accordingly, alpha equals 42.1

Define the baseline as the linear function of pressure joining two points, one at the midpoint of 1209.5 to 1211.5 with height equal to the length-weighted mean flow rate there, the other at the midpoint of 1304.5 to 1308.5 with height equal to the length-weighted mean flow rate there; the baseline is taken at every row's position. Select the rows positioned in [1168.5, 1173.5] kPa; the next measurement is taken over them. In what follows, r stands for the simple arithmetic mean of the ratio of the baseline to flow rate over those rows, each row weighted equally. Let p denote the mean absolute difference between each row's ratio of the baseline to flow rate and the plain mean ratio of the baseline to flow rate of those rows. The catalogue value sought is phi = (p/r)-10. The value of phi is -9.961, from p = 0.035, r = 0.91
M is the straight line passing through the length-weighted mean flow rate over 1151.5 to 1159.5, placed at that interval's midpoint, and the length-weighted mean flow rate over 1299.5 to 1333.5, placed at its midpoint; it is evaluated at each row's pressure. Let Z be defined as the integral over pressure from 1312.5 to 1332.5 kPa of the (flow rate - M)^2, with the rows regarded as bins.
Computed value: 472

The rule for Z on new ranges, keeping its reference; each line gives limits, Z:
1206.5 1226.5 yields 734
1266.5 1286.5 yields 501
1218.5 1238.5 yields 880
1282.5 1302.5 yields 753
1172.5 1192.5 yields 1025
